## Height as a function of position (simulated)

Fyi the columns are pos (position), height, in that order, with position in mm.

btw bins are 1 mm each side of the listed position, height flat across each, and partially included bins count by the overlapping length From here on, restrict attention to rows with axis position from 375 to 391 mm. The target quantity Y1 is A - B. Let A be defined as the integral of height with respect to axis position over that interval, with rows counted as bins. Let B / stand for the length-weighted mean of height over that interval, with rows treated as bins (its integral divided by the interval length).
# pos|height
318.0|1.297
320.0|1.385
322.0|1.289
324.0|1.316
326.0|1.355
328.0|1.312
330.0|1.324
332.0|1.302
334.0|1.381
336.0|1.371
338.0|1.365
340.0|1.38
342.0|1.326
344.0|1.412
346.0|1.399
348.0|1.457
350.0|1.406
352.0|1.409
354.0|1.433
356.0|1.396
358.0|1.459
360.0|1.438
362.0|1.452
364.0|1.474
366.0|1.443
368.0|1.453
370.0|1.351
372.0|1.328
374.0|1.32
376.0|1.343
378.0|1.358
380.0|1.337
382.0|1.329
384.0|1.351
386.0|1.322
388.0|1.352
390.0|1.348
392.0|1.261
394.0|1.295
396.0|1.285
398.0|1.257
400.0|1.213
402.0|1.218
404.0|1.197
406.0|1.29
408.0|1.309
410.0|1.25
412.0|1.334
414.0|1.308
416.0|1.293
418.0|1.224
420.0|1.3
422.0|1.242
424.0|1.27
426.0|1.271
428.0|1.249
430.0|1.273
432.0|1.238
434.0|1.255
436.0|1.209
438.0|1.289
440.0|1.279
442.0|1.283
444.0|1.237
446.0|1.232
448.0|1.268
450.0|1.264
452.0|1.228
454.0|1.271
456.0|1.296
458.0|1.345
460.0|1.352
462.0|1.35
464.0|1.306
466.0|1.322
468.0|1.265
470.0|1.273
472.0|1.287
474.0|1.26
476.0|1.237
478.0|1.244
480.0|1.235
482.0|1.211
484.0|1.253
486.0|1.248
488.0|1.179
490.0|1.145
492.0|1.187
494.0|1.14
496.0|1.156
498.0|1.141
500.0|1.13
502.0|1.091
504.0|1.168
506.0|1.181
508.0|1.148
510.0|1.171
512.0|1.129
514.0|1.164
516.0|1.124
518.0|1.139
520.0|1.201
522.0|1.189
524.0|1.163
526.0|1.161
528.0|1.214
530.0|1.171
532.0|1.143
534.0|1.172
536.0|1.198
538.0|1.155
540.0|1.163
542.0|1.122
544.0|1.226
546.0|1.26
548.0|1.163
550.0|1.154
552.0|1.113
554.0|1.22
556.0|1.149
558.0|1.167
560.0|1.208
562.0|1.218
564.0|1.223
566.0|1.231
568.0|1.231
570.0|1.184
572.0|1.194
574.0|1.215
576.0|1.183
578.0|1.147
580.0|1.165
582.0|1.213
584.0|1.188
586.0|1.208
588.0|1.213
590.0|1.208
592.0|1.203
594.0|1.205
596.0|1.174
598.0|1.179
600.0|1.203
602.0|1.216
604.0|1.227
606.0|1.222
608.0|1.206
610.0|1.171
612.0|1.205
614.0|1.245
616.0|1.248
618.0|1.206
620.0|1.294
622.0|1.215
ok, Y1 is 20.1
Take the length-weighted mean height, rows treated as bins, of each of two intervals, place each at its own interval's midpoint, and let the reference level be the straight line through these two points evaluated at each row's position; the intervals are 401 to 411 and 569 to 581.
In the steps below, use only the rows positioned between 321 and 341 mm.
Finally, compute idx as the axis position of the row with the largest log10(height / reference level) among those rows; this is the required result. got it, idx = 340.0 mm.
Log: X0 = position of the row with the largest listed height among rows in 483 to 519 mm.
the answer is 484.0 mm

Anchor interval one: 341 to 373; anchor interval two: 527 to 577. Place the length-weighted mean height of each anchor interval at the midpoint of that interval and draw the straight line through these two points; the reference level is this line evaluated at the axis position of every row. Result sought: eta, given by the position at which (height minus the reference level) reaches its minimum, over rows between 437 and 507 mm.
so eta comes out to 502.0 mm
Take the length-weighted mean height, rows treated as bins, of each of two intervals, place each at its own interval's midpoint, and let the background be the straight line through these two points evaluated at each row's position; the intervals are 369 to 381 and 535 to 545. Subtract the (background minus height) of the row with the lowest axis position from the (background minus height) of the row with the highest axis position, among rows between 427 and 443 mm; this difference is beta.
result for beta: -0.05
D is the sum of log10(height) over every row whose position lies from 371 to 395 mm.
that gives 1.5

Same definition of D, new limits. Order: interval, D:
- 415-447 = 1.6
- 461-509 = 2.0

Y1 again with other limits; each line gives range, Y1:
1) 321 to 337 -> 20.0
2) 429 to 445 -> 18.9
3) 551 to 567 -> 17.9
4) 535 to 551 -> 17.7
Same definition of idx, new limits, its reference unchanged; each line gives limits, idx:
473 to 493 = 474.0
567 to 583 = 568.0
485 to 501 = 486.0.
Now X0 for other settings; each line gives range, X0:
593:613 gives 604.0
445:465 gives 460.0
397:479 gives 460.0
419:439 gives 420.0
